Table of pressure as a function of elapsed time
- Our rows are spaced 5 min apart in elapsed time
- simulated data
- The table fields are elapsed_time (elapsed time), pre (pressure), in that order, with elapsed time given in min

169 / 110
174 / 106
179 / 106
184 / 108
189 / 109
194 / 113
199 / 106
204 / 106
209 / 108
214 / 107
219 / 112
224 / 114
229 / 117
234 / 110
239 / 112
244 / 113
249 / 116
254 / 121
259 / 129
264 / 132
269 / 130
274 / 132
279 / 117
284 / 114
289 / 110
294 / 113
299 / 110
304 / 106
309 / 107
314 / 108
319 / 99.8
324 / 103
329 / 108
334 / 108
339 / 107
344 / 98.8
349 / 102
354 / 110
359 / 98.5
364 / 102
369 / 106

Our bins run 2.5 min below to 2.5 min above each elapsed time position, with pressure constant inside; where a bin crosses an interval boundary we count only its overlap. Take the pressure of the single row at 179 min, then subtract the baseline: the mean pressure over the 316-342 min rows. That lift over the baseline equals 1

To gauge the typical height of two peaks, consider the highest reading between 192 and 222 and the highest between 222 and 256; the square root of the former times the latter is 117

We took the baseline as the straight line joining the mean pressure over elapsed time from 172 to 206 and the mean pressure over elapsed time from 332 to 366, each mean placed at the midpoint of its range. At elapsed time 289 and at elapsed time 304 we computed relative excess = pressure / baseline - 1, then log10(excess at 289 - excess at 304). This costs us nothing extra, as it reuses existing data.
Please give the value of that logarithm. -1.5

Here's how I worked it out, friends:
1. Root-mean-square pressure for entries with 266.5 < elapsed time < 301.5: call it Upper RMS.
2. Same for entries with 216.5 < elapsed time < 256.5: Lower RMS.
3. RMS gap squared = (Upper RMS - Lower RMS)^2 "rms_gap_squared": 15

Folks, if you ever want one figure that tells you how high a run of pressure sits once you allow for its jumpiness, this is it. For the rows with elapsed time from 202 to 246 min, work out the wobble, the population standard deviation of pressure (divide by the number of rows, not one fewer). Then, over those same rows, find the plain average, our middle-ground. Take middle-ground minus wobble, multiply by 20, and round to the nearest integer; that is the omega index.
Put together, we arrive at 2153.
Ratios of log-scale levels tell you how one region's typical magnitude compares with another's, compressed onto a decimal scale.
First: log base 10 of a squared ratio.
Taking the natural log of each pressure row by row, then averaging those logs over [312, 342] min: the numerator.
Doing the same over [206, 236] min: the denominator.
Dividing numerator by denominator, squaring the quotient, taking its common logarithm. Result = -0.010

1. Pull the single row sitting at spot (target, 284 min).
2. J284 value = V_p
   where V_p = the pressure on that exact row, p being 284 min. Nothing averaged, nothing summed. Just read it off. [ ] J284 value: 114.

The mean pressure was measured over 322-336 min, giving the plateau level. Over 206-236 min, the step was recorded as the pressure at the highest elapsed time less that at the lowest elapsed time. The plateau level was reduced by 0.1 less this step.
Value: 108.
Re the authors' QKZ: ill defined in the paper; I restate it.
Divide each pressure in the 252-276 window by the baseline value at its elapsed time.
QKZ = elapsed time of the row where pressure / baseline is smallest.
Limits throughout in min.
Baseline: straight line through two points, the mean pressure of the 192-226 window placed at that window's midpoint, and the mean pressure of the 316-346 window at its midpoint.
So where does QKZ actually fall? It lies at 254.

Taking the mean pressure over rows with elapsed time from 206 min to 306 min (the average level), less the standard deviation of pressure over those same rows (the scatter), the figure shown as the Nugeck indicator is 108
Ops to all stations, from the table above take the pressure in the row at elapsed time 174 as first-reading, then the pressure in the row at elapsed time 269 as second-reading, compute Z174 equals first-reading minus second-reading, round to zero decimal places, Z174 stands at -24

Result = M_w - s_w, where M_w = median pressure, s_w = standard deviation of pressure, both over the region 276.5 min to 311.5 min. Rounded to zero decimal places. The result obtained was 106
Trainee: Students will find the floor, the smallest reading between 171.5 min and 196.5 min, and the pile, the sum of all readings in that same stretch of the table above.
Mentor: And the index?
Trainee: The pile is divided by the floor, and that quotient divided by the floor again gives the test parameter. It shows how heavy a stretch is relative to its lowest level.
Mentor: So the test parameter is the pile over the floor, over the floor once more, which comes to 0.0482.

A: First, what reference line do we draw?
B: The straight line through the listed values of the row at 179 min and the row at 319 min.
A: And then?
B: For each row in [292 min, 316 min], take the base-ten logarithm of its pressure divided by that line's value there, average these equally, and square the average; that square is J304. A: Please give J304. 0.0012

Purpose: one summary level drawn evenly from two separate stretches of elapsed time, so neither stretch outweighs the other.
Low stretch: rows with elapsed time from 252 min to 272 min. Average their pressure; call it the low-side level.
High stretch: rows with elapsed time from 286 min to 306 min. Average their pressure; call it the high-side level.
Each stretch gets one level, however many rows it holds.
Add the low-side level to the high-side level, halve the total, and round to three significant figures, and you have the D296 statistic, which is 119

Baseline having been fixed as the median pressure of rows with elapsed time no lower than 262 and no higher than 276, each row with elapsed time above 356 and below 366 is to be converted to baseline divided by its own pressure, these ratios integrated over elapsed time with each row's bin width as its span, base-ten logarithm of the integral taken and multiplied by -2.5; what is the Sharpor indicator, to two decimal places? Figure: -2.80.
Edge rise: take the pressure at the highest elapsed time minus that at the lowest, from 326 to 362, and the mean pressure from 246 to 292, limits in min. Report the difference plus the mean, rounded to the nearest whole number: 113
